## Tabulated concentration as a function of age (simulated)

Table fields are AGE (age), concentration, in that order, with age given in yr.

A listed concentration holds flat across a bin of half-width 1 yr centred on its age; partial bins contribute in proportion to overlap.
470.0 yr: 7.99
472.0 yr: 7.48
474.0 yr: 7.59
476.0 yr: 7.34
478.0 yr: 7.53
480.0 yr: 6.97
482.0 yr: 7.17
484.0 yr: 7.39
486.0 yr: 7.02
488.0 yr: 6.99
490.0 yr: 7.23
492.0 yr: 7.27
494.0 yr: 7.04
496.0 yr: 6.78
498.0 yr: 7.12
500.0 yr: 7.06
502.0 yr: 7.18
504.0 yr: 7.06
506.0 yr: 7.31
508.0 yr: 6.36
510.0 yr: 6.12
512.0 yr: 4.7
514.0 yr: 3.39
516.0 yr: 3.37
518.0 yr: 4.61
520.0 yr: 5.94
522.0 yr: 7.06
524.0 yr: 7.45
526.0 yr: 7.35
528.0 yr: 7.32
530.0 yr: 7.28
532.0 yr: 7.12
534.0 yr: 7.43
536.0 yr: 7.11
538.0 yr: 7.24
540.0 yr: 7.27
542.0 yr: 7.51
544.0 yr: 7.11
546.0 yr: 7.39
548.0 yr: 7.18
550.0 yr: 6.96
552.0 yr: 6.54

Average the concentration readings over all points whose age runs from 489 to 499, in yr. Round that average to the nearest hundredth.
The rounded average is 7.09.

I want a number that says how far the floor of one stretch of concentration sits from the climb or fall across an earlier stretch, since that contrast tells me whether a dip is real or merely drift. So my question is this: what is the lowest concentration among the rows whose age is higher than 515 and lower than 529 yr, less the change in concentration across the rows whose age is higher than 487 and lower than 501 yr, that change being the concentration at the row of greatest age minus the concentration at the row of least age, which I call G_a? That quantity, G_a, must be 3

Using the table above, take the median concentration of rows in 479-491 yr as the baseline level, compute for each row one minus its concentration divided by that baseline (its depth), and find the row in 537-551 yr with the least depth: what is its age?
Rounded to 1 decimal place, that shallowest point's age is 542.0 yr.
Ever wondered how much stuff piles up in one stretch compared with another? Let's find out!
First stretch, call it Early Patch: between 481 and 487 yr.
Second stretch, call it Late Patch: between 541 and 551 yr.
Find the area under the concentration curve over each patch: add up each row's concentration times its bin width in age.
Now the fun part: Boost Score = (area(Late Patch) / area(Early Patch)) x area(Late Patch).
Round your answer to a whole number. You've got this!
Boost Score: 121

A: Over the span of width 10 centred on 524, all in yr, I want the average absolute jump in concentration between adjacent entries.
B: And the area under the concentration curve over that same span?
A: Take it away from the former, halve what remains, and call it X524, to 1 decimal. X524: -34.9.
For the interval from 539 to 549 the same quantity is -36.3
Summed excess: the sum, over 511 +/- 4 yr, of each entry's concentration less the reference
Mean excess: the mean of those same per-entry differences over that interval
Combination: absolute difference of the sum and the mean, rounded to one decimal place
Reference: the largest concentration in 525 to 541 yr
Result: 6.9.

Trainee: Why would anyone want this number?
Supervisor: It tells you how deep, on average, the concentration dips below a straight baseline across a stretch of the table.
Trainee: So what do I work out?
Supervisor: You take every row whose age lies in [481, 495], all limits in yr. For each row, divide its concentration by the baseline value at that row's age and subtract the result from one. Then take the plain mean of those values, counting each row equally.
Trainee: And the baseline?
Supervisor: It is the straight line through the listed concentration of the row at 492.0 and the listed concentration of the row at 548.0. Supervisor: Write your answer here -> 0.016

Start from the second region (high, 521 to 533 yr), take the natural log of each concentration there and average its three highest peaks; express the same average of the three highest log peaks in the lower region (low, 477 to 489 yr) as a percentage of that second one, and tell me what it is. 99.9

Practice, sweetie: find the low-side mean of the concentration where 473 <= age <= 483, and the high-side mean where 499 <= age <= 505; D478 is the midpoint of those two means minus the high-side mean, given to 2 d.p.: 0.11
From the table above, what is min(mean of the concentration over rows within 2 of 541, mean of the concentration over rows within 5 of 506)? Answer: 6.81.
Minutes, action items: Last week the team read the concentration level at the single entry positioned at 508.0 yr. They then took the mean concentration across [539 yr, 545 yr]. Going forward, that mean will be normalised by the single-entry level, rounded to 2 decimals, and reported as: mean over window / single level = 1.15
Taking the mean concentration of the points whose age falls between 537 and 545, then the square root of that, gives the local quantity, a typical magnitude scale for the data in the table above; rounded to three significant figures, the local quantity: 2.70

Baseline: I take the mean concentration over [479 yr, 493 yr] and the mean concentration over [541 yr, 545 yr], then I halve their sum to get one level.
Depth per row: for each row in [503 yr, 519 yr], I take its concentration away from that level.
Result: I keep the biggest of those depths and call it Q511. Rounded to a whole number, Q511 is 4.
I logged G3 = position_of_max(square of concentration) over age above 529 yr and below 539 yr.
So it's 534.0 yr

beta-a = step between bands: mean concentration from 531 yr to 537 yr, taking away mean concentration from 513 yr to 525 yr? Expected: 1.9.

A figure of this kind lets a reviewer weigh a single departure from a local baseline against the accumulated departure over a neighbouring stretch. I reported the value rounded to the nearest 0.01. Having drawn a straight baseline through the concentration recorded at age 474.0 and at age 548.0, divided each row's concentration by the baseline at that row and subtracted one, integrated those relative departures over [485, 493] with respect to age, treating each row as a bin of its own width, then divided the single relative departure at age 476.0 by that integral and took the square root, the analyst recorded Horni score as 0.28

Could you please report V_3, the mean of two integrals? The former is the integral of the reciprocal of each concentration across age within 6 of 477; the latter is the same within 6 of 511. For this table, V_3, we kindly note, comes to 2.08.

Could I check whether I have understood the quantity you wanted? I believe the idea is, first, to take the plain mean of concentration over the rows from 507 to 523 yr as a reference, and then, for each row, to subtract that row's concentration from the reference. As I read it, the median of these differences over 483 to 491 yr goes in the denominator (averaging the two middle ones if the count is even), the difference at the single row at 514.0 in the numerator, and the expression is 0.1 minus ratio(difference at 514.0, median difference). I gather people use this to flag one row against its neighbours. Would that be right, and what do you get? 1.0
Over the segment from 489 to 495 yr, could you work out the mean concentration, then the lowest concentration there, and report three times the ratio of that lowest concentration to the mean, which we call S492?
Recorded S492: 2.94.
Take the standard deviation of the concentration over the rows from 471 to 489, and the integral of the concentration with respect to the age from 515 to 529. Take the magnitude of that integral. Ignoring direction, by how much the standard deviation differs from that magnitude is 86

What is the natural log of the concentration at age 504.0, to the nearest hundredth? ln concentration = 1.95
